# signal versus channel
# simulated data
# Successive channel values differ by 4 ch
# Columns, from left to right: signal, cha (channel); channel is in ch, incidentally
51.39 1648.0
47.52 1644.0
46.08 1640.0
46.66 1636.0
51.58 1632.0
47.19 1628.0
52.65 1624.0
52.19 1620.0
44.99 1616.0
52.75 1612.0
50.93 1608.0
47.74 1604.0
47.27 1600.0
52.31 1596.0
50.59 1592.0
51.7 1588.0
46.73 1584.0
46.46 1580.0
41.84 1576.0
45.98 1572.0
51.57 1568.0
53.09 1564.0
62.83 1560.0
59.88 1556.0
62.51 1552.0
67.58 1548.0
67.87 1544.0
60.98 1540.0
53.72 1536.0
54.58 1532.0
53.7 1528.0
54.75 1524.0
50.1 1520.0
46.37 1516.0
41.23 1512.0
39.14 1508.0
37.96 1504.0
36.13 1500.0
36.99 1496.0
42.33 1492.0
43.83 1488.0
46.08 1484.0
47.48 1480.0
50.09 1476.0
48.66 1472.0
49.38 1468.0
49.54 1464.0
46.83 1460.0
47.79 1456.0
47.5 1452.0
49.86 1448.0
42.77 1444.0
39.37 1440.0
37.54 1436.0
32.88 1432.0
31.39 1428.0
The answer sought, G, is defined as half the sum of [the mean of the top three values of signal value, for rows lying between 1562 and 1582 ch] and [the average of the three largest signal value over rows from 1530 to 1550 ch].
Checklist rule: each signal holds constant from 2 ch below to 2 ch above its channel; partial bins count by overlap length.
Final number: 57.9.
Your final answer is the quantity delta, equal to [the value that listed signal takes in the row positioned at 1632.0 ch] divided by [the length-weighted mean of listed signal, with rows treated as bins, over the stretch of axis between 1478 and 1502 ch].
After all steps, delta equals 1.2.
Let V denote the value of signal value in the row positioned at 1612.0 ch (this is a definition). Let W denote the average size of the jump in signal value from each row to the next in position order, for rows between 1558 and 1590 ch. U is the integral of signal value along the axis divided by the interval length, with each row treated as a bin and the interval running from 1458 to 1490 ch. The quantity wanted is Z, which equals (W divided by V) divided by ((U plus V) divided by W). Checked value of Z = 0.0037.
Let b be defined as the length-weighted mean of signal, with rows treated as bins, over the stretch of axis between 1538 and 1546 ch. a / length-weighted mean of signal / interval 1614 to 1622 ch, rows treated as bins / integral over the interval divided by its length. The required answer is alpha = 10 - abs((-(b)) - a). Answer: -103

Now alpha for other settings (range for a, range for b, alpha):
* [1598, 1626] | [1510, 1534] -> -90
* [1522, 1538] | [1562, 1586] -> -92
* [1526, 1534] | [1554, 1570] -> -101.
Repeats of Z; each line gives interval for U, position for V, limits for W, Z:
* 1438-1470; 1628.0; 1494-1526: 0.0017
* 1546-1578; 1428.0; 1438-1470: 0.0022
